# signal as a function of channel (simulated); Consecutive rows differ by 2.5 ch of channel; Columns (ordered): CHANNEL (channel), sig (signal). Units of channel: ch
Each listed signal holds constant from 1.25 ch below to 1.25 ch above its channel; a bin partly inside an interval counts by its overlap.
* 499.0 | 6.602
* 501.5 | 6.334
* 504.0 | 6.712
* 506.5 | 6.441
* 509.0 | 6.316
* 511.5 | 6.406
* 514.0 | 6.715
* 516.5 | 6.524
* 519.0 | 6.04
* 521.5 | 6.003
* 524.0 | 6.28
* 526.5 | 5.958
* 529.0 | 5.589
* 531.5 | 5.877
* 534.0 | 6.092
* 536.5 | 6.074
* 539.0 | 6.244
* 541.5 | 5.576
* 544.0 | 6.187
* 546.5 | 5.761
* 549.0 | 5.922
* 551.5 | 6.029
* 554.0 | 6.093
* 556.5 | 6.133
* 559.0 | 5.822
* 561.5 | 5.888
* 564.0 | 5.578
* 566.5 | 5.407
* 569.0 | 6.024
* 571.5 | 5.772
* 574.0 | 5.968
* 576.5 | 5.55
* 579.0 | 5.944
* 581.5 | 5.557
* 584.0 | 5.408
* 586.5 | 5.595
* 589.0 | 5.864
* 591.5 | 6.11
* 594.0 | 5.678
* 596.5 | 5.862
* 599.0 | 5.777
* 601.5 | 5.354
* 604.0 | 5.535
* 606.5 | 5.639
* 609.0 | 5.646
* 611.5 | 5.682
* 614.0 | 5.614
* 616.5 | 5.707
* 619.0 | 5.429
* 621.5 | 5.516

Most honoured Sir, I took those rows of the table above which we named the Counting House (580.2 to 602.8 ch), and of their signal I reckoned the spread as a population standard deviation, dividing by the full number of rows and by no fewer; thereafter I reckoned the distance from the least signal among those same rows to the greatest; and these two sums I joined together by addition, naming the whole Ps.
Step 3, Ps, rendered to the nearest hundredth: 0.98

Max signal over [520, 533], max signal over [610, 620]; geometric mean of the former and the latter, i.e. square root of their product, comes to 6.0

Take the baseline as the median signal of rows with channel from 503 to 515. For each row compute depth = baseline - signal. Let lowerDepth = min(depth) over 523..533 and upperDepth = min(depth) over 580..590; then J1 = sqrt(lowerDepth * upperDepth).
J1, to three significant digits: 0.305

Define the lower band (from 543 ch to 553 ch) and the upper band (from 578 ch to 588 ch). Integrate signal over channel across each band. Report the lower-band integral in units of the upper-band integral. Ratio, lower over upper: 1.06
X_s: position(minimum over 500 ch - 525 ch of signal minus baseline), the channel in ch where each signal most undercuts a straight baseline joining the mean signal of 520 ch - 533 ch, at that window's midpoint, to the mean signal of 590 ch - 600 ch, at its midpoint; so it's 521.5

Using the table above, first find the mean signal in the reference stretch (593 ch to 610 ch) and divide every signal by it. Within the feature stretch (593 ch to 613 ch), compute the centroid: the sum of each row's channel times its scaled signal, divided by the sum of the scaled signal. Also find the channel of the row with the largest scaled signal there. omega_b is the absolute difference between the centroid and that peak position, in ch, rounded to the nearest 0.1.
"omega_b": 6.2 ch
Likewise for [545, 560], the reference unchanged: 3.7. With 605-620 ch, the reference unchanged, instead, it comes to 3.8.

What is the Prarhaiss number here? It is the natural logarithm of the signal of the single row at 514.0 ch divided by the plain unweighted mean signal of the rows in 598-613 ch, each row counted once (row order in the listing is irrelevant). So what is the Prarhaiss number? 0.18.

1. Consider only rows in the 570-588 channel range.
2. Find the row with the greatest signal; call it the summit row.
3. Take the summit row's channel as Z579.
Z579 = 574.0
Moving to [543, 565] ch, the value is 544.0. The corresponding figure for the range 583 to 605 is 591.5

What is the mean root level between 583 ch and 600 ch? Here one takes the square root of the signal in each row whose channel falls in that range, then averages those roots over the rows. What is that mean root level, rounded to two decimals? 2.40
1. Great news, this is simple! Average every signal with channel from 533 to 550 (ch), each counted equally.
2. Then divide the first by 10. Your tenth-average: 0.60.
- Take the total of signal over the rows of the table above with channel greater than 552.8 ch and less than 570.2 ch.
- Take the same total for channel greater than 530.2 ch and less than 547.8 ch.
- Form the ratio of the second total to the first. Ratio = 1.02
